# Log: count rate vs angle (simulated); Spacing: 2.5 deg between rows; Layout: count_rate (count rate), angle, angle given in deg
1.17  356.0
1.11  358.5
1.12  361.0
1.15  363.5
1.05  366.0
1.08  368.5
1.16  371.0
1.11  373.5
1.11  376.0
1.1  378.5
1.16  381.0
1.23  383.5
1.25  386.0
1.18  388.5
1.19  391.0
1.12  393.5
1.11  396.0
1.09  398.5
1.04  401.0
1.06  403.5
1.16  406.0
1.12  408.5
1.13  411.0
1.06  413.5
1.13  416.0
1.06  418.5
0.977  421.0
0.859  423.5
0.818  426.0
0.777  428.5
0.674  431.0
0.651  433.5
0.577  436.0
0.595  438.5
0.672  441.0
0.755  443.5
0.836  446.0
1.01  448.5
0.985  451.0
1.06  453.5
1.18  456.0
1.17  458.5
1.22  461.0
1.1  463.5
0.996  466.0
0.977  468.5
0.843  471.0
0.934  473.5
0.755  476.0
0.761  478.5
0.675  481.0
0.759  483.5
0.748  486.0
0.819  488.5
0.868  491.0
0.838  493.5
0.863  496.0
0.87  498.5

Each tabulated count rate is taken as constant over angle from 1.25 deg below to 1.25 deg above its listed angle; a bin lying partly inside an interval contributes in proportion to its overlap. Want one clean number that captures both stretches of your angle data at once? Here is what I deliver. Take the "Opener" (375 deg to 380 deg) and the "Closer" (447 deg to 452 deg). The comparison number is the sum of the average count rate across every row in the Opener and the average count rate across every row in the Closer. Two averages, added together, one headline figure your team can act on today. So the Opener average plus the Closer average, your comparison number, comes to 2.10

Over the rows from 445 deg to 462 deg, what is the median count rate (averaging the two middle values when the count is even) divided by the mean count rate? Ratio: 0.99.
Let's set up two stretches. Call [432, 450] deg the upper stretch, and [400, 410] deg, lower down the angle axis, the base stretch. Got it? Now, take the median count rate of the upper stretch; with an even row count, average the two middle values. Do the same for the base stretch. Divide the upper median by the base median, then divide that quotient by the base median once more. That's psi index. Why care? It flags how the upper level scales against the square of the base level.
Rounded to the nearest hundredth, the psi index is 0.57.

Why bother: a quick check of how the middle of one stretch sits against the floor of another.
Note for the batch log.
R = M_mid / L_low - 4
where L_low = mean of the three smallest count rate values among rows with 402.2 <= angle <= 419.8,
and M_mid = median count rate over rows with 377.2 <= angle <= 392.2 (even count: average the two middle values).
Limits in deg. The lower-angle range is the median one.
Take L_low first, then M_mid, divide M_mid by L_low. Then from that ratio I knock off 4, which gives -2.88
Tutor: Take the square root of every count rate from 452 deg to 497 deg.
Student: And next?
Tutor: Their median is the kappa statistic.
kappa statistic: 0.930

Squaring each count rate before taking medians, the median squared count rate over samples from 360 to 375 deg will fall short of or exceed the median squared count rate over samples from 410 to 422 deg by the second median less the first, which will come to -0.12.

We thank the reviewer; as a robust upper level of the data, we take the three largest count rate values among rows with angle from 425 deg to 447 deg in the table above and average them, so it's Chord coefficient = 0.81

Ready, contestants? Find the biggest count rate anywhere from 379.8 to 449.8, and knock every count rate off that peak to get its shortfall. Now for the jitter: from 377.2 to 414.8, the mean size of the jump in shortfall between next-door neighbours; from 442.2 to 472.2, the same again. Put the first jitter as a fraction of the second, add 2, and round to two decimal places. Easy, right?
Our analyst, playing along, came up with 2.53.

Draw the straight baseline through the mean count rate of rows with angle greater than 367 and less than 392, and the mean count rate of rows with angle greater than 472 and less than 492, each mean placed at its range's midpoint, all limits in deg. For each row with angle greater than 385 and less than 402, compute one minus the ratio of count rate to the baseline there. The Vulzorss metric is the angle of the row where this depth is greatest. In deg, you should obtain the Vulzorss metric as 401.0 deg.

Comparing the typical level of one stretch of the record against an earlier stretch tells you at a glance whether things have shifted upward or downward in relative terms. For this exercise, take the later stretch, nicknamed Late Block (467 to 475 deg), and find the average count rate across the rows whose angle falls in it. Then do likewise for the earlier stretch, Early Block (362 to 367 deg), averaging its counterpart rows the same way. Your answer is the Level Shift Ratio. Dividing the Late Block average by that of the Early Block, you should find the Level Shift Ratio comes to 0.83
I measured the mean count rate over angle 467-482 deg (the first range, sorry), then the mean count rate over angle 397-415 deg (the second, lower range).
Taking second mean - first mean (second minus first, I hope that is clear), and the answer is 0.27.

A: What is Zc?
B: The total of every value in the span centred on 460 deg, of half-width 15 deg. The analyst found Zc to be 12.3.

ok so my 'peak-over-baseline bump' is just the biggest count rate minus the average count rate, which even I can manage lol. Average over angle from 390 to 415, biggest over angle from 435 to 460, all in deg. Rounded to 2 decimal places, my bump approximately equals 0.07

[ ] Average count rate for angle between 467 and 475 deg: 0.92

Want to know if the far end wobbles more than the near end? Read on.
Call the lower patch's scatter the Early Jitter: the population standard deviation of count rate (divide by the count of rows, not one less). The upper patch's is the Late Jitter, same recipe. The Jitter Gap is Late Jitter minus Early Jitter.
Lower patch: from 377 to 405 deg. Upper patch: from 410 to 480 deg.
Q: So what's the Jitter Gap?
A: 0.12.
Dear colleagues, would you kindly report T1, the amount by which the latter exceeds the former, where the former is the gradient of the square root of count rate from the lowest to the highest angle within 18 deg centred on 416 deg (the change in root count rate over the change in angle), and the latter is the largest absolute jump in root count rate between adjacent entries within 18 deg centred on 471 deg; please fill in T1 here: 0.11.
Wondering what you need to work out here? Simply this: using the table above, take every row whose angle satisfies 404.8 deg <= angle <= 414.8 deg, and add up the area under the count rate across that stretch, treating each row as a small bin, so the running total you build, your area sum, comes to 11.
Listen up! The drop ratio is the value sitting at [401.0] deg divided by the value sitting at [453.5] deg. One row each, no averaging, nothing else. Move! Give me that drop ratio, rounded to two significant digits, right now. 0.98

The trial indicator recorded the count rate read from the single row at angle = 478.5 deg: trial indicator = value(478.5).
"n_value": 0.761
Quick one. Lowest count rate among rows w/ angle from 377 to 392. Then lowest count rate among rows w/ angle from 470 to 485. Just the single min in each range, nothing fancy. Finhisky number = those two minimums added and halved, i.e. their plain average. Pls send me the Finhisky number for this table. 0.89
